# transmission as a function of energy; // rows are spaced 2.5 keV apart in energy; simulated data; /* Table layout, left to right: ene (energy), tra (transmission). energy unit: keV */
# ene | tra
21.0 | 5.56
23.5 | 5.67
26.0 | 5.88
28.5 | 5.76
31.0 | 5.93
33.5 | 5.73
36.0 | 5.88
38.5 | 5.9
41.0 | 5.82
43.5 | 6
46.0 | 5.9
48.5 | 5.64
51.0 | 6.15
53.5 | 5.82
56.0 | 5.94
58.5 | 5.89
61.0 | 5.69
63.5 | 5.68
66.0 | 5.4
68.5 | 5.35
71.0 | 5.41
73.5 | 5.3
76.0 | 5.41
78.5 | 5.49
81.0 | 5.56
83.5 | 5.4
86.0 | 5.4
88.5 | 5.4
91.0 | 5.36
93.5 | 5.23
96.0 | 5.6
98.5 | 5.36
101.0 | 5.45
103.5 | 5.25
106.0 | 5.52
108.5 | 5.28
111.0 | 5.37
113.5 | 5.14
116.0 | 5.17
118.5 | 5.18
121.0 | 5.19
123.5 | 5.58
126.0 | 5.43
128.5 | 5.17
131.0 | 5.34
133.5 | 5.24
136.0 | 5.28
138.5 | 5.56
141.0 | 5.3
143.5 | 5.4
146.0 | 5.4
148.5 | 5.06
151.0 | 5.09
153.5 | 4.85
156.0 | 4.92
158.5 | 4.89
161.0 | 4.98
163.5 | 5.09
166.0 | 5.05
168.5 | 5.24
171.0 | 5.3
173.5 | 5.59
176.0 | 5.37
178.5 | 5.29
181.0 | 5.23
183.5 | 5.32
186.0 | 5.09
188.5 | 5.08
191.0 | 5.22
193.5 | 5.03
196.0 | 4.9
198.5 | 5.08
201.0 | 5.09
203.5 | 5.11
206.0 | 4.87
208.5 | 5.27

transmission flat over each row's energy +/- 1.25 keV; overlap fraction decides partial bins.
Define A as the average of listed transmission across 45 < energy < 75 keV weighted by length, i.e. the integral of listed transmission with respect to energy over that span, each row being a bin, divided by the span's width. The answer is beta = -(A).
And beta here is -5.68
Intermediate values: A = 5.68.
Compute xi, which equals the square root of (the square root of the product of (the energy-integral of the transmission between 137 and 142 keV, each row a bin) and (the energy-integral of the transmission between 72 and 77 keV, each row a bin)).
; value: 5.192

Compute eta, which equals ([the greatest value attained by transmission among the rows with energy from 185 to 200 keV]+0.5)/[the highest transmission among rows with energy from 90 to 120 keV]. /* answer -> 1.02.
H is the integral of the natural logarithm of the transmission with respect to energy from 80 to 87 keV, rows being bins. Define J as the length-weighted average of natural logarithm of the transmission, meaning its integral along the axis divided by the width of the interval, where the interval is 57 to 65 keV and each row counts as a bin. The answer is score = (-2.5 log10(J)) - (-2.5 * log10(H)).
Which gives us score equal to 2.08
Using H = 11.9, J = 1.75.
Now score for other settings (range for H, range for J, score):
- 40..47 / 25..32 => 2.12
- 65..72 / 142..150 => 2.13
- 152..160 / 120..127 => 2.19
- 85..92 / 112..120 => 2.14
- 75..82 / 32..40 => 2.07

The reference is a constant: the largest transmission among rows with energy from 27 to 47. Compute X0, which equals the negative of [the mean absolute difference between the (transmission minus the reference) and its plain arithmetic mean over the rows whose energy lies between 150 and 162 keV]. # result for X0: -0.071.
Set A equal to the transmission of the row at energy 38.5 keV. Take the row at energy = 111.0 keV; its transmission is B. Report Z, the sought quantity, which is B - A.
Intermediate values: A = 5.9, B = 5.37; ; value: -0.53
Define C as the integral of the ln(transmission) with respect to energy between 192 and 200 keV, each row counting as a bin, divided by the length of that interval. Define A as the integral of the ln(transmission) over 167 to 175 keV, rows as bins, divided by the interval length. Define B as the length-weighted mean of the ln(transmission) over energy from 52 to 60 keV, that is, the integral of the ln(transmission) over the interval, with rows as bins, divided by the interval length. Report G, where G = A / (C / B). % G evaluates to 1.85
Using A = 1.680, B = 1.77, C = 1.61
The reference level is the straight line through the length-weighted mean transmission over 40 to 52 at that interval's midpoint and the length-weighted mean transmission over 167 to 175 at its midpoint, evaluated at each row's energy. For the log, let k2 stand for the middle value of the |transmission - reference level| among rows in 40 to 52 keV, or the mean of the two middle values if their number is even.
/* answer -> 0.10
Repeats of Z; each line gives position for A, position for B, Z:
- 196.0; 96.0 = 0.70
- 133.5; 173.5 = 0.35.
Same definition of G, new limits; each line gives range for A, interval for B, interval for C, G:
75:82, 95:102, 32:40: 1.64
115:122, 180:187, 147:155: 1.69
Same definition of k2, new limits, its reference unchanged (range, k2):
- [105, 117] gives 0.35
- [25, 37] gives 0.10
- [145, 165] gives 0.42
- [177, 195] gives 0.09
